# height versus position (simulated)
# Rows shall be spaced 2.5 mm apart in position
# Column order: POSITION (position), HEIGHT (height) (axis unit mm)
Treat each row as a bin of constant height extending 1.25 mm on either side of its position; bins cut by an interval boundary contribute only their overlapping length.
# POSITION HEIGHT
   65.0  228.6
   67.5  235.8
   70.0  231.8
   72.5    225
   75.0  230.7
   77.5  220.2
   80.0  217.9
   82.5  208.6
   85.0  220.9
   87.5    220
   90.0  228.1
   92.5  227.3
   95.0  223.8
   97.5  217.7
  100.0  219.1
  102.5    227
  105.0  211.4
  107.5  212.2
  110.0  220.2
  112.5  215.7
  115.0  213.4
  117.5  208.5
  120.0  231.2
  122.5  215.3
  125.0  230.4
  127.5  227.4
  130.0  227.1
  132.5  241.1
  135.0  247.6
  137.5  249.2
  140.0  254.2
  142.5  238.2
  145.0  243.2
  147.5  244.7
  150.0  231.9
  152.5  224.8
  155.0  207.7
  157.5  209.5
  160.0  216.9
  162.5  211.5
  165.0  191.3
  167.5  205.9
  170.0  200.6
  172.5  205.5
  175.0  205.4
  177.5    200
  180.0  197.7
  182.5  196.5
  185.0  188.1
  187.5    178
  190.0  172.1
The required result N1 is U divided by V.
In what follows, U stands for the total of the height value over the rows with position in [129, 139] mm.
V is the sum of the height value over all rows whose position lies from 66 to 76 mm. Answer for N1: 1.045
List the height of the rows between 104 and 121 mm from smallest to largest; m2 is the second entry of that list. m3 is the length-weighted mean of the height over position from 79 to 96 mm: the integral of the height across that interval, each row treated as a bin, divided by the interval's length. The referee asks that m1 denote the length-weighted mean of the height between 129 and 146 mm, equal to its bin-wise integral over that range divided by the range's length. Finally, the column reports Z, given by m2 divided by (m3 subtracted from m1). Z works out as 10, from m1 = 243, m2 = 211.4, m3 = 220.9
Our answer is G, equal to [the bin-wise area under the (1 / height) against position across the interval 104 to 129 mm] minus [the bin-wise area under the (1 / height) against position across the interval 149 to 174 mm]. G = 0.00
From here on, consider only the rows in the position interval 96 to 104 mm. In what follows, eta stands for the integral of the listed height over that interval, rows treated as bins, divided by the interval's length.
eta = 221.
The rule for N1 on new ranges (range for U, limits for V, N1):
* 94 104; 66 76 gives 0.961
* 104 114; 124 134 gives 0.928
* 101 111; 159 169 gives 1.055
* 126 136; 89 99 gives 1.052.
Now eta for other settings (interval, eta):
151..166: 211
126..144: 241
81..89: 217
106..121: 217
